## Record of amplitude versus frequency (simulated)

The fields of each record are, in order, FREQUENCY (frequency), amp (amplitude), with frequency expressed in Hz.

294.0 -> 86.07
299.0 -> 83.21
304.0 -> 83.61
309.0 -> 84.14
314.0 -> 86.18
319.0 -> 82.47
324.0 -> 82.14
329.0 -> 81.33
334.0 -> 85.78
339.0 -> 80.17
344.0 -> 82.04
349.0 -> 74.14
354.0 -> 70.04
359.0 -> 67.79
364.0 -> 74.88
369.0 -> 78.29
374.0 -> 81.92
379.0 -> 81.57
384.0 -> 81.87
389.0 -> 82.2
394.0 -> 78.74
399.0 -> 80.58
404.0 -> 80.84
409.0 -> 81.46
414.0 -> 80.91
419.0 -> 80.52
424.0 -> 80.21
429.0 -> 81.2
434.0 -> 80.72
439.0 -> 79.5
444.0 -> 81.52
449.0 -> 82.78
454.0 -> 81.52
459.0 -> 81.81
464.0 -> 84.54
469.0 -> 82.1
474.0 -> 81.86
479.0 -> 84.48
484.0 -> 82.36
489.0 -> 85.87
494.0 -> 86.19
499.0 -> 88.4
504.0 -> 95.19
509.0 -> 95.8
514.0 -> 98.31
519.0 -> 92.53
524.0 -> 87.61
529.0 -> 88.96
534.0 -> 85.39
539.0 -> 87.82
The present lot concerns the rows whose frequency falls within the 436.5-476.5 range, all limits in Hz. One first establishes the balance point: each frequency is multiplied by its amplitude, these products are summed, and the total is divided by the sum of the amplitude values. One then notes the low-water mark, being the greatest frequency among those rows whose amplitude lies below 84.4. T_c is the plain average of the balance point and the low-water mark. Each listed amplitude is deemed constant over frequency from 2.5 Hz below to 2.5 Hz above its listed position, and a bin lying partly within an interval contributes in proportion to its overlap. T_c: 465.3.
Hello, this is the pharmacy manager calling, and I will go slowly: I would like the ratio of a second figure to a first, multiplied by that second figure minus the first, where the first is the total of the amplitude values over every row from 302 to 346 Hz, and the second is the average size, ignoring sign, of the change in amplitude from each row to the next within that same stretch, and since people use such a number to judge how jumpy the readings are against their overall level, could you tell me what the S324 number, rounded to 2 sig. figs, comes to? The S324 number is -2.4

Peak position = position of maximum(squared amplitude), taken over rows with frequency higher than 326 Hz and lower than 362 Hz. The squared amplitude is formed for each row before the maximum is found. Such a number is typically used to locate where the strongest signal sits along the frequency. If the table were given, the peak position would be 334.0 Hz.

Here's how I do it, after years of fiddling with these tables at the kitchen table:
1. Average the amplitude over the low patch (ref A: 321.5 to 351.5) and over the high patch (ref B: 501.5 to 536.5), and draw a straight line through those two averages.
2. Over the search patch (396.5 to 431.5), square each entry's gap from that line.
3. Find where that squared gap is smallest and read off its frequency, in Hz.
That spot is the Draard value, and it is 409.0 Hz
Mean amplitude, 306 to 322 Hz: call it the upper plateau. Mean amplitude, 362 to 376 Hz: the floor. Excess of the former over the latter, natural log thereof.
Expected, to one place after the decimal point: 1.8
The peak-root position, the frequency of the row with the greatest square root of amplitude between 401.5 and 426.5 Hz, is 409.0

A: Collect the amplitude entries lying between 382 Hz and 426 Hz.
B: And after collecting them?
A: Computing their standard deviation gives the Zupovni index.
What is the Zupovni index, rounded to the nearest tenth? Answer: 1.0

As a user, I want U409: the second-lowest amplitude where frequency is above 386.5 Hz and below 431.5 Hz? 80.21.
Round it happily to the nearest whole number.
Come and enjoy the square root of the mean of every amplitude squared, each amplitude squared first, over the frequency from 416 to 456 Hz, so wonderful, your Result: 81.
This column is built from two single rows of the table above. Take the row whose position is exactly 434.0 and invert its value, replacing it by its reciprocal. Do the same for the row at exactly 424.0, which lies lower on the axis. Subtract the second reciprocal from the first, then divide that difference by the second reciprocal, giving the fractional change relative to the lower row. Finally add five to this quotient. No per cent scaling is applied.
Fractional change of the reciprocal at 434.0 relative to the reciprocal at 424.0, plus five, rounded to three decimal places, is 4.994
